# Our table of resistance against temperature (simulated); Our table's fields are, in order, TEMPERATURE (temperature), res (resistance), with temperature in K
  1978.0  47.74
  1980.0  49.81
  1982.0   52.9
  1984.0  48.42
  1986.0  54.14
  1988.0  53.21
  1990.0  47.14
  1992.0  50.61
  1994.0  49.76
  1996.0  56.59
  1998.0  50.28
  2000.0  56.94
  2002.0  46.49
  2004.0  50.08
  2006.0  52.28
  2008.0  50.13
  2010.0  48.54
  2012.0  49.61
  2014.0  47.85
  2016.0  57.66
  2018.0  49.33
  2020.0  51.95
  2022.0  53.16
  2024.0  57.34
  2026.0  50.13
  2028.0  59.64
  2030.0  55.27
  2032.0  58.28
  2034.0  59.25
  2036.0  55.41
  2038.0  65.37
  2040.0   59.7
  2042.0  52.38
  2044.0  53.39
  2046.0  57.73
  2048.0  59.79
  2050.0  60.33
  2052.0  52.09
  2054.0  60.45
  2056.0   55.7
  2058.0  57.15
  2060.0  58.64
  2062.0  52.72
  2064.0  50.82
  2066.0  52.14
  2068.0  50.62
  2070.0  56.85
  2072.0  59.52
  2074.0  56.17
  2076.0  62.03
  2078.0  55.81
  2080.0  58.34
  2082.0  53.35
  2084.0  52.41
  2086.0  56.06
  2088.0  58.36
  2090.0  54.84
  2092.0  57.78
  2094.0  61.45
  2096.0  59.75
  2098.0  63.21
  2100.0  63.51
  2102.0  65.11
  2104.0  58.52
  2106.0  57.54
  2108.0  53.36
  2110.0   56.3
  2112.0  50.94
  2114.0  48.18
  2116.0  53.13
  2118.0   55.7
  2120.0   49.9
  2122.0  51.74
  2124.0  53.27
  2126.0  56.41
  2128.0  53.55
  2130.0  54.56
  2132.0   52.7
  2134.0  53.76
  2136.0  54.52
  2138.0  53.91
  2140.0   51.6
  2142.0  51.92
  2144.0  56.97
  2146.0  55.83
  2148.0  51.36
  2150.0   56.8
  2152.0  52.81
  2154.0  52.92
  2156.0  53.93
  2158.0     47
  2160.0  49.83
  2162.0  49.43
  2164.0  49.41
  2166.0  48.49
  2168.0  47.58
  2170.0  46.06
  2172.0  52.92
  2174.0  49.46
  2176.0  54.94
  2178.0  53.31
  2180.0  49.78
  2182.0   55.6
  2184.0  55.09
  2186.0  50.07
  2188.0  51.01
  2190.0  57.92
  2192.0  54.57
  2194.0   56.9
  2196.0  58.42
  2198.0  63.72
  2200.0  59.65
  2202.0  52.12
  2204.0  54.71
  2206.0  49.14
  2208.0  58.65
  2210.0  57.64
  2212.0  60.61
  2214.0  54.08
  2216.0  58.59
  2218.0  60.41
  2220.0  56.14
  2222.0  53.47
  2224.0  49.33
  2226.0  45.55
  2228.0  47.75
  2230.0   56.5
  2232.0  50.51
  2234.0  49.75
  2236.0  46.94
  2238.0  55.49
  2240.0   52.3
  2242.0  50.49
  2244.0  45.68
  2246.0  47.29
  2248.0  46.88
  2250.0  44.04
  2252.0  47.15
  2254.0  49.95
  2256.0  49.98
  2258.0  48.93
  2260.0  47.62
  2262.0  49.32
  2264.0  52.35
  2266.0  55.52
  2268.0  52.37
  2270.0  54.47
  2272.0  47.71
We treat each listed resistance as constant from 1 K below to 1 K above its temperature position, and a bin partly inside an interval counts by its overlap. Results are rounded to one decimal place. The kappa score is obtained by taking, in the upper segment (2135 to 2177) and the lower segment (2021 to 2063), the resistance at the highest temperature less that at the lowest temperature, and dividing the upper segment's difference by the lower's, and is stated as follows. -1.0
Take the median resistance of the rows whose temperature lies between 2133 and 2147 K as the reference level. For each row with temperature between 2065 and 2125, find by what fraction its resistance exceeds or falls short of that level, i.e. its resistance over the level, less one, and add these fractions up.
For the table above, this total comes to 1.3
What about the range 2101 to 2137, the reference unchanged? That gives 0.2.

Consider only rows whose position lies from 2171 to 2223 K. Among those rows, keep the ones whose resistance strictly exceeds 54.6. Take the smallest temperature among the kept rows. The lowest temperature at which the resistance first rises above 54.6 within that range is 2176.0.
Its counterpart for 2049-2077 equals 2050.0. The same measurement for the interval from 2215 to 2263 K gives 2216.0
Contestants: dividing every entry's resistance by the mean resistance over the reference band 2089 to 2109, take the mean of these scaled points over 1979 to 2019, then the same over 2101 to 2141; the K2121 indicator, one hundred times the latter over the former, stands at 106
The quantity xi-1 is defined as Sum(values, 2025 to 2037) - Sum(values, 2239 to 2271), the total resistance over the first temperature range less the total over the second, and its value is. -456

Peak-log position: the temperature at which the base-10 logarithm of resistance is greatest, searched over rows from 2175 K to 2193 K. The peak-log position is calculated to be 2190.0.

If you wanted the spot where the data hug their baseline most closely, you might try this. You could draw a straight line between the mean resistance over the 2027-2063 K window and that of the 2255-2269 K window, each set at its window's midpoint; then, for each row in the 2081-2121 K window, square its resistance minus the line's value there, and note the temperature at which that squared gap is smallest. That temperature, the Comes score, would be 2086.0 K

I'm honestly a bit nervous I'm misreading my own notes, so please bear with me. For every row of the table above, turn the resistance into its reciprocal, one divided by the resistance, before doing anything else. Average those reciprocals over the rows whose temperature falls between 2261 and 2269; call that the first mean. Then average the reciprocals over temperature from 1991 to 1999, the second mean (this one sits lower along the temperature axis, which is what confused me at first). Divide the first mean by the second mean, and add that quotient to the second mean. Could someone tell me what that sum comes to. 1.01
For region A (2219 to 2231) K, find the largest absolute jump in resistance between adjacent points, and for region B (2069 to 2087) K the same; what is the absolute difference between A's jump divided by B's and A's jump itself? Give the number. 7.3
